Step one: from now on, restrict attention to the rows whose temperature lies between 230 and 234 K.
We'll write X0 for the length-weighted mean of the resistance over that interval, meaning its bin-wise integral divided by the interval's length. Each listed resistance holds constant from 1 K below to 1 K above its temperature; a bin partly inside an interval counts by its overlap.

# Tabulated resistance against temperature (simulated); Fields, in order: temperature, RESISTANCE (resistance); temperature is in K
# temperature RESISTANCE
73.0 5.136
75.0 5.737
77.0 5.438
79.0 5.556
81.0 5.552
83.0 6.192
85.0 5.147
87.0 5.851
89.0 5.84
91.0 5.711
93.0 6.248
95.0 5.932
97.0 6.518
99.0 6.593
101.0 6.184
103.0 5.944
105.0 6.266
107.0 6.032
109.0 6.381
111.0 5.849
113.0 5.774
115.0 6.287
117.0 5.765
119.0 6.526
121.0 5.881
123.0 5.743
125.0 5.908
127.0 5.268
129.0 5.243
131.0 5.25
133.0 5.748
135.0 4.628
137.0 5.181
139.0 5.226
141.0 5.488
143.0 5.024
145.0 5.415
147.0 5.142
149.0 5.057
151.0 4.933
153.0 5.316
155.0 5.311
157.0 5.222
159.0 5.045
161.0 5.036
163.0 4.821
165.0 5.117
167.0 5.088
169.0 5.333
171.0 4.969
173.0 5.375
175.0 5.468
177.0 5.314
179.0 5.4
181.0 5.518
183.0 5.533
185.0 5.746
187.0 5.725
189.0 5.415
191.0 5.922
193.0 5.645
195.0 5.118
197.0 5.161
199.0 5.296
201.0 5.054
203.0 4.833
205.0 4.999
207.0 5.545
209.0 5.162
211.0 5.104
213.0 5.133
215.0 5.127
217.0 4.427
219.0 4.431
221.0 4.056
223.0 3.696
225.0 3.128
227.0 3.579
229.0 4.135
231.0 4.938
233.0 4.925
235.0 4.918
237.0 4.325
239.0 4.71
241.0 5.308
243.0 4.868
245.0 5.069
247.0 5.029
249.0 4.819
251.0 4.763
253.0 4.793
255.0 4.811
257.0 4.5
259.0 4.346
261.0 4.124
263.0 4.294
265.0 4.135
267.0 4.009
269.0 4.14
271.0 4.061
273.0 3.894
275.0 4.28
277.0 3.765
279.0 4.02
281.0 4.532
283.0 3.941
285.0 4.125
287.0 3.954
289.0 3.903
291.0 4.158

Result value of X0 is 4.93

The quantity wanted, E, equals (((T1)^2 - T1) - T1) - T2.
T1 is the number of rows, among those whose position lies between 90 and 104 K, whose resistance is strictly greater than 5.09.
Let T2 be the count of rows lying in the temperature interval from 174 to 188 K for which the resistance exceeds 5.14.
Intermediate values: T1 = 7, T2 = 7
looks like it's 28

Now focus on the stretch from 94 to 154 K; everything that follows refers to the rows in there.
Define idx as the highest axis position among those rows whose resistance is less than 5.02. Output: 151.0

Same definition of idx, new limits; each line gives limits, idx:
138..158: 151.0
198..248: 243.0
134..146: 135.0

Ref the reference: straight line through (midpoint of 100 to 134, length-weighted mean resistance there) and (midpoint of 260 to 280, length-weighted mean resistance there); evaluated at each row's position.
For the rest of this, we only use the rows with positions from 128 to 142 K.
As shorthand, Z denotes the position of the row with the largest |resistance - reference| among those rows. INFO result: 135.0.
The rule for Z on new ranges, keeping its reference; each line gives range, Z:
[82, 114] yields 85.0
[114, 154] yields 135.0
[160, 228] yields 225.0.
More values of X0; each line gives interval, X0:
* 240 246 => 5.08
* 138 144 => 5.25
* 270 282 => 4.09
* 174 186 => 5.50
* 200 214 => 5.12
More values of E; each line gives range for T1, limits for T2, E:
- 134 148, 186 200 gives 9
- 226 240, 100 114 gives -7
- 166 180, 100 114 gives 8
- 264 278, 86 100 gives -7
